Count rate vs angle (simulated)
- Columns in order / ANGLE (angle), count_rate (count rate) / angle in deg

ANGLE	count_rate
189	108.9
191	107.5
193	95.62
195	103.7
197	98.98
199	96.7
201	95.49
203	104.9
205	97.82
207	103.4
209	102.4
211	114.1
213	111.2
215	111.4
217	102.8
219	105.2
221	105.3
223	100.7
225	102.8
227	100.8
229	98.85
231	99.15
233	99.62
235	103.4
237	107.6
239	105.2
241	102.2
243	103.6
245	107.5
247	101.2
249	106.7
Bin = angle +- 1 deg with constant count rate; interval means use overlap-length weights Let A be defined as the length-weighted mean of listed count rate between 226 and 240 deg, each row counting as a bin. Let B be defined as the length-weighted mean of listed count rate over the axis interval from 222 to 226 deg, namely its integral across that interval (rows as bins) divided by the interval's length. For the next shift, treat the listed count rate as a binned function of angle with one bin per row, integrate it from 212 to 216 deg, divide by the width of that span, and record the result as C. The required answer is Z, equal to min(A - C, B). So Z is -9.2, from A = 102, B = 102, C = 111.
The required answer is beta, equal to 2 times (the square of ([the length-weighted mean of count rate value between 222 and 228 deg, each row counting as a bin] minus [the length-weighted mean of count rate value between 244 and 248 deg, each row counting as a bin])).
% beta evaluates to 17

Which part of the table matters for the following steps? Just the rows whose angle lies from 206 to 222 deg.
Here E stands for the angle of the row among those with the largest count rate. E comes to 211 deg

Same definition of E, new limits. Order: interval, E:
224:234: 225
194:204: 203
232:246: 237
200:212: 211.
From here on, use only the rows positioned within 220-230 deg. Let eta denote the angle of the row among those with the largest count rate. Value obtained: 221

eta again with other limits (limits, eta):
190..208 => 191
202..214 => 211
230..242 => 237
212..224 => 215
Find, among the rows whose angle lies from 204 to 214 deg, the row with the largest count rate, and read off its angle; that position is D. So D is 211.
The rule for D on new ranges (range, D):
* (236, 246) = 237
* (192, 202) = 195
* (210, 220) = 211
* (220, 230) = 221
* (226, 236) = 235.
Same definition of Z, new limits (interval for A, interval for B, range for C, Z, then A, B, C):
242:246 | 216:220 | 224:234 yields 5.3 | 106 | 104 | 100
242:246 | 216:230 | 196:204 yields 6.5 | 106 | 102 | 99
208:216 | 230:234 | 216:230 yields 7.4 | 110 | 99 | 102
